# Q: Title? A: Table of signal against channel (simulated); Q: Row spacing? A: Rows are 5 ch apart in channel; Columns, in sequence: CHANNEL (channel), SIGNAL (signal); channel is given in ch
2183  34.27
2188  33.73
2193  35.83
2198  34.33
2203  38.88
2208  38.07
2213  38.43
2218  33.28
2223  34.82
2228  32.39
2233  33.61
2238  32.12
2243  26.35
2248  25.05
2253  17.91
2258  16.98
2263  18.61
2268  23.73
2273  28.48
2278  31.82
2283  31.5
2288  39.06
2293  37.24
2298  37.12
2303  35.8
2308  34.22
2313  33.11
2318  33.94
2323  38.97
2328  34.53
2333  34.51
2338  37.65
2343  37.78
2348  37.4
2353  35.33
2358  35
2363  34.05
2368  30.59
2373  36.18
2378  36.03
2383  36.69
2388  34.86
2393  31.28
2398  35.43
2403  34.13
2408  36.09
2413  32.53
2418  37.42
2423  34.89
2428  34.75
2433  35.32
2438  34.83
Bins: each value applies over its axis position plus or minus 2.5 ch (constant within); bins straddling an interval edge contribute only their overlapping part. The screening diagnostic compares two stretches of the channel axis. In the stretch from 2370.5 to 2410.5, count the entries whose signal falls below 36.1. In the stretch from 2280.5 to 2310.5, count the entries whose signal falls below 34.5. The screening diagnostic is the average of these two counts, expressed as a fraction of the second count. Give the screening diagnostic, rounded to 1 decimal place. 2.0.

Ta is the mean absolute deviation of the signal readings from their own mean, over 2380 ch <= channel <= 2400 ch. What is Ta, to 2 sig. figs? 1.6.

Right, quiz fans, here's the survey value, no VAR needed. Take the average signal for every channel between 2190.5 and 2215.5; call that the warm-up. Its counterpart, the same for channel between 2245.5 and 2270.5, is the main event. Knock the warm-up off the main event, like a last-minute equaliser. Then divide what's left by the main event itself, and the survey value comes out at -0.81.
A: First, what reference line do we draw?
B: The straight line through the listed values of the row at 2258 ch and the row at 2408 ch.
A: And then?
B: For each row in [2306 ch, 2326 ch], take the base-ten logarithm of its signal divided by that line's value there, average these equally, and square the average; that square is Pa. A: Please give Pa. 0.025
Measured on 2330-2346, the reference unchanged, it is 0.017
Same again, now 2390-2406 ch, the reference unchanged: 0.000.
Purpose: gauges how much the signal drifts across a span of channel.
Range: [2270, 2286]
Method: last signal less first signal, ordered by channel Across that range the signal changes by 3.0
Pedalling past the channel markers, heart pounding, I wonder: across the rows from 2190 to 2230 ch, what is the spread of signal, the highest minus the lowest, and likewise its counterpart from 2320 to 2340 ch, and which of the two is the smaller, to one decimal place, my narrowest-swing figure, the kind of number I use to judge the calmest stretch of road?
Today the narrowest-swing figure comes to 4.5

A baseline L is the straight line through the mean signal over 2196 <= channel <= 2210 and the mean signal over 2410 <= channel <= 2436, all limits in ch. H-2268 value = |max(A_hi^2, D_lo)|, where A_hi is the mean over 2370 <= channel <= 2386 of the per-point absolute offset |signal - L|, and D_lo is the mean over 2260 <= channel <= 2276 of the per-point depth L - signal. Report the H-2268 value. 12.9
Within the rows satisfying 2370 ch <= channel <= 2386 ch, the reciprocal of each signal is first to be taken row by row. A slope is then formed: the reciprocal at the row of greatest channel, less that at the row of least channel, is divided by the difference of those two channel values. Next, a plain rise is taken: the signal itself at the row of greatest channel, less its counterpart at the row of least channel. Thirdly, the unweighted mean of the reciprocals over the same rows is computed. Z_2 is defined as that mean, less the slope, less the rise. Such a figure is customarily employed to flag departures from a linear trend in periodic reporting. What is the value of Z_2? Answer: -0.5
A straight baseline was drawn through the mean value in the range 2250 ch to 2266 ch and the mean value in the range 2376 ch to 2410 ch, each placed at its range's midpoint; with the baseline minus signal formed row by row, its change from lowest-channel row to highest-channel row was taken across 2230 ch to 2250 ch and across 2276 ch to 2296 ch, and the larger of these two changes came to 10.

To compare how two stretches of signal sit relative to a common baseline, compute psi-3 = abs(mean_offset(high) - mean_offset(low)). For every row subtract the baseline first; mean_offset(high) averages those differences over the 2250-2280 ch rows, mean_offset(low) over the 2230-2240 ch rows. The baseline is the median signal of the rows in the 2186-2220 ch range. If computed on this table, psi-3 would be 10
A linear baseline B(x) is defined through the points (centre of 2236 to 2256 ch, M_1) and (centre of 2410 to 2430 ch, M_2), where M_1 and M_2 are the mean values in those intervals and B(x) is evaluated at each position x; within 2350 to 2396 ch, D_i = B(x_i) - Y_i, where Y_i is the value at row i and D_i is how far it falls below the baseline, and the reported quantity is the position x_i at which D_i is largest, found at 2393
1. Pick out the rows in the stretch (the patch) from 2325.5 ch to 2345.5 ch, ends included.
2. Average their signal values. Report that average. 36.1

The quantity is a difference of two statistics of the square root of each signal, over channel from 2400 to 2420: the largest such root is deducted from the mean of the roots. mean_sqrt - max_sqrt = -0.20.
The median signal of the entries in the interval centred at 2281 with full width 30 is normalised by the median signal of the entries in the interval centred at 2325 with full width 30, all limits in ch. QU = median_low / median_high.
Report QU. 0.92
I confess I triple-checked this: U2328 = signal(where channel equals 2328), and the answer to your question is 34.53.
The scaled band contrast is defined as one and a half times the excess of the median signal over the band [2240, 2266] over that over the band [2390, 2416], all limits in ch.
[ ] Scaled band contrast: -23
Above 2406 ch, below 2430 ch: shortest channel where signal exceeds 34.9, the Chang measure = 2408 ch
